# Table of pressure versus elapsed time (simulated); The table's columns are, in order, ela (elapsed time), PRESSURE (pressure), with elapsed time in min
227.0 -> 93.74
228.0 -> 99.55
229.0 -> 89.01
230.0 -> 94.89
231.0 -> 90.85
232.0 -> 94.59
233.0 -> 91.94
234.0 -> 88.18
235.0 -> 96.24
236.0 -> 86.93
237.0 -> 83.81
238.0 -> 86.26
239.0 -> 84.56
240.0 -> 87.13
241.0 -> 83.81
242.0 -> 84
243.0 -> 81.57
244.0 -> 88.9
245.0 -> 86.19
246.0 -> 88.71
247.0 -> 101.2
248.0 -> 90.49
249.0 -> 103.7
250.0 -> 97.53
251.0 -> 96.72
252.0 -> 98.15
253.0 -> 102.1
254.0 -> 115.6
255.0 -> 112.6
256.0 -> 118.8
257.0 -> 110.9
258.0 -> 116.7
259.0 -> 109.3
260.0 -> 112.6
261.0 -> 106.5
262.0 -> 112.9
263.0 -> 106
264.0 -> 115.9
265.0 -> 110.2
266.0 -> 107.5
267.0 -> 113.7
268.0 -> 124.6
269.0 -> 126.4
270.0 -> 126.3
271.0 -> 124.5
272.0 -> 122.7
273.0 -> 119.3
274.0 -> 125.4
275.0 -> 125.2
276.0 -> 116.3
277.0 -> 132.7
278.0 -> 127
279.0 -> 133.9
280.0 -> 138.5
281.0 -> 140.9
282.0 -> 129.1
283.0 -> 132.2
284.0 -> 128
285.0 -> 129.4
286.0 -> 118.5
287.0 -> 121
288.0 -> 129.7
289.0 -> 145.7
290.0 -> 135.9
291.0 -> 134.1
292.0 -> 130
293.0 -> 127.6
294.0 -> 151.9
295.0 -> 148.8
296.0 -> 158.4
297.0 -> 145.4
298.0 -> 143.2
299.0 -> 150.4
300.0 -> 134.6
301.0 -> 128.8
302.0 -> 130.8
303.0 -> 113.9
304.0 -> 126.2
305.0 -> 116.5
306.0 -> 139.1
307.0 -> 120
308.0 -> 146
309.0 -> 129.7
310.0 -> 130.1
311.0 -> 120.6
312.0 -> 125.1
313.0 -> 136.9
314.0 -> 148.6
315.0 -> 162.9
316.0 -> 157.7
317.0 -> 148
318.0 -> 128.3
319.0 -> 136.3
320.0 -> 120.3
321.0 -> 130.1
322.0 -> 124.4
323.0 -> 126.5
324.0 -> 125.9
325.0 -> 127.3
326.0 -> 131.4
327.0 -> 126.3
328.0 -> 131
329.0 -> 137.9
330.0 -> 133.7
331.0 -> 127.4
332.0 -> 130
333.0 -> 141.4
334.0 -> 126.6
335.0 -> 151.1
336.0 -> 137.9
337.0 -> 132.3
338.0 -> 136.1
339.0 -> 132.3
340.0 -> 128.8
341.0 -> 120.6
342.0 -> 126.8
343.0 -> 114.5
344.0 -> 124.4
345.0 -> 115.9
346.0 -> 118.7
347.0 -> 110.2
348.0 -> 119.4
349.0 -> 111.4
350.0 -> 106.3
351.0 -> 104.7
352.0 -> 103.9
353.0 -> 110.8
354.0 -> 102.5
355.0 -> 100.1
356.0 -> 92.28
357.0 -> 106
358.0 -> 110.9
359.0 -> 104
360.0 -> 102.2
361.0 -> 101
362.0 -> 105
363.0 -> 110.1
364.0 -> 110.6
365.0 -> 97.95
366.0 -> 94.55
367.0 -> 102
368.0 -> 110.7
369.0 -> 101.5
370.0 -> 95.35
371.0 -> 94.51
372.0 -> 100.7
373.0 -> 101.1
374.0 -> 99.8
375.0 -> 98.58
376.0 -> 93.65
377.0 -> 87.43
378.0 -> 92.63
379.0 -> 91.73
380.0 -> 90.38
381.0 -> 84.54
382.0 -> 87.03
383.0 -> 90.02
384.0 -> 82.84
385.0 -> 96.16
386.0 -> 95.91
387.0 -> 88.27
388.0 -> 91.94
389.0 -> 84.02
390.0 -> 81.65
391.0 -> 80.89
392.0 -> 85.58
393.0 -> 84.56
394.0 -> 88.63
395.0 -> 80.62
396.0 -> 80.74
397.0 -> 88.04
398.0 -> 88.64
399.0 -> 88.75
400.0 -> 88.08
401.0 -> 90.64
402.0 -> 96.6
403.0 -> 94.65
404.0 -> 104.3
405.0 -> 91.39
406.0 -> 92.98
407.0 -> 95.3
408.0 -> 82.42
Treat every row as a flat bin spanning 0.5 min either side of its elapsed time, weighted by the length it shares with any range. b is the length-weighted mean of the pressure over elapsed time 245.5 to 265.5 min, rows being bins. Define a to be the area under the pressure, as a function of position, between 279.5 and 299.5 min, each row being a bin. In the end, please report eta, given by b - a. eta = -2632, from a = 2739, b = 106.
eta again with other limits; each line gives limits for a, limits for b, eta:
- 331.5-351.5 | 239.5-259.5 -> -2391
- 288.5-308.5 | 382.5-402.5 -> -2640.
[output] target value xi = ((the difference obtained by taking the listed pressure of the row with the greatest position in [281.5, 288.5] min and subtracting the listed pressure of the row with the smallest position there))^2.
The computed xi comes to 0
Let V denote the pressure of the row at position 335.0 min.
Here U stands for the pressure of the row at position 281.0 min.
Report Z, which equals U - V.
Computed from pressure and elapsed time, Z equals -10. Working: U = 140.9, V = 151.1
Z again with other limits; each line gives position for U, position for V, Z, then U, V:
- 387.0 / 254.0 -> -27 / 88.27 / 115.6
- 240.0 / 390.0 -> 5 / 87.13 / 81.65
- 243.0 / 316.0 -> -76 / 81.57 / 157.7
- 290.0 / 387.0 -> 48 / 135.9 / 88.27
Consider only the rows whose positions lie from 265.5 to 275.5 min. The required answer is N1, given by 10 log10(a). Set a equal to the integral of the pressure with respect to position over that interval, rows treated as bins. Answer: 30.8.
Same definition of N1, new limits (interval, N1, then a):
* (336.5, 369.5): 35.6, 3668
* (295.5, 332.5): 36.9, 4950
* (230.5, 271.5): 36.2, 4165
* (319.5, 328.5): 30.6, 1143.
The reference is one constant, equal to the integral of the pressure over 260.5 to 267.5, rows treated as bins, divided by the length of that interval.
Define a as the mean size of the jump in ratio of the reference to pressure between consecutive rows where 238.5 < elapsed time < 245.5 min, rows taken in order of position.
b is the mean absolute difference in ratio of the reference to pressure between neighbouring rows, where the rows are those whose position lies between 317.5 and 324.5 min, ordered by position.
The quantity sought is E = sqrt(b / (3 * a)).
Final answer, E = 0.6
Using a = 0.05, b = 0.048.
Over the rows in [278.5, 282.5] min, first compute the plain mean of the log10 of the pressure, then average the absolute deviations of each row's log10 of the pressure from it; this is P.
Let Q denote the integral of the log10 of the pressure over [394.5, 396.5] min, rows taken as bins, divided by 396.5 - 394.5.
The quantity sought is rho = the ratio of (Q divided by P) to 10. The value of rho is 14.5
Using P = 0.013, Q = 1.91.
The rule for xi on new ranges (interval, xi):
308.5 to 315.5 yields 1102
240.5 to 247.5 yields 302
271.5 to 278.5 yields 18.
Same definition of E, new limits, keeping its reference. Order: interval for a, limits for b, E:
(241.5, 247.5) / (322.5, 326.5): 0.2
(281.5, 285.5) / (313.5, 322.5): 1.1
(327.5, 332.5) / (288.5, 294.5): 0.7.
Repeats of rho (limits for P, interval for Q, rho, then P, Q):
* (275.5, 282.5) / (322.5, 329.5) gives 10.4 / 0.020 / 2.11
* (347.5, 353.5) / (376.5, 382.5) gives 11.1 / 0.018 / 1.95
